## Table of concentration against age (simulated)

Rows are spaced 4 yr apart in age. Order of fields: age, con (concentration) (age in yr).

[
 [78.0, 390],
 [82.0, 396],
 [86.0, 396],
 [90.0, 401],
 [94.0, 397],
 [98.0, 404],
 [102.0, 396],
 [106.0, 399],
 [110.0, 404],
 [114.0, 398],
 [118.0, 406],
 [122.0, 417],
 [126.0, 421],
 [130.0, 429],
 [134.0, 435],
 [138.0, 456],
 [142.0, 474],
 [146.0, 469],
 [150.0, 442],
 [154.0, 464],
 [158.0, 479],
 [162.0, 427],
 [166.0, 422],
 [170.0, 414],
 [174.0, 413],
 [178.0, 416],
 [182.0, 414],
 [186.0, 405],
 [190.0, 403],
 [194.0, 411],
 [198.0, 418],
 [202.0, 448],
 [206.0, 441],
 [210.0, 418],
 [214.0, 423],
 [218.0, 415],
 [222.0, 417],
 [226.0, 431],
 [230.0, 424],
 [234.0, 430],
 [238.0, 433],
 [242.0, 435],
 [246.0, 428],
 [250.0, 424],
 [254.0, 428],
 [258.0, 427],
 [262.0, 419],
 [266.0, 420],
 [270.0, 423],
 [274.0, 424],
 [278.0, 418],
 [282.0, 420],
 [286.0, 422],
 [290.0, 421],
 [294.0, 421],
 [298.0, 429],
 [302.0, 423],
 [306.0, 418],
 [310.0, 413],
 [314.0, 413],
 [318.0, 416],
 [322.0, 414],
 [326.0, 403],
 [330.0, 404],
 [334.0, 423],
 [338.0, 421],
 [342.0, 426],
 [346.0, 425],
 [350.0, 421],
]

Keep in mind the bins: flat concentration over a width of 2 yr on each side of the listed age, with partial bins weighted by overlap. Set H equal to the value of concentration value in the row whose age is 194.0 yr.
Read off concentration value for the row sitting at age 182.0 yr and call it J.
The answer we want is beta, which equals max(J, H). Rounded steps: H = 411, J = 414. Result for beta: 414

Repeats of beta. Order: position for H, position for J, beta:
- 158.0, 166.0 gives 479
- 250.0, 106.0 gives 424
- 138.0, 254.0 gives 456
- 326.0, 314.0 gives 413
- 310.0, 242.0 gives 435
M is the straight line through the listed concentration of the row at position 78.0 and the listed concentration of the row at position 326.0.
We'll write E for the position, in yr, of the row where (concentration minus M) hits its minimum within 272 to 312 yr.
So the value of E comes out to 310.0 yr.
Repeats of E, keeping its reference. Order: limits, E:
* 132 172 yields 170.0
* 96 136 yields 102.0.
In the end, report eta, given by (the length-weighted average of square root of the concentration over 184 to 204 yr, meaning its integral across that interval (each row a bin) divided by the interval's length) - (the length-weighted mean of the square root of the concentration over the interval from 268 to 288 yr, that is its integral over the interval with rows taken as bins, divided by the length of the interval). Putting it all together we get -0.1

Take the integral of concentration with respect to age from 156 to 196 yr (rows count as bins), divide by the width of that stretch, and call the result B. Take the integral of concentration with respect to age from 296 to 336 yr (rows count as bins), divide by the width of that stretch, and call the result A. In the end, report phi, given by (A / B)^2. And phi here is 0.98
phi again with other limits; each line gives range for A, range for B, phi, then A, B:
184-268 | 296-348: 1.03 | 424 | 418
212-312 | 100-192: 0.99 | 423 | 426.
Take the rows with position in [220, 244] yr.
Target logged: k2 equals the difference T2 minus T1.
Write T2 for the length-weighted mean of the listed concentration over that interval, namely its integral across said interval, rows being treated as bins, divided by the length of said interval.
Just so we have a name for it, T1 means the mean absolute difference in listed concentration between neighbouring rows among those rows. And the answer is 422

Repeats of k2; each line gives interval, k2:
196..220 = 413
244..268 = 421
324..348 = 411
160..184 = 414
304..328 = 409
